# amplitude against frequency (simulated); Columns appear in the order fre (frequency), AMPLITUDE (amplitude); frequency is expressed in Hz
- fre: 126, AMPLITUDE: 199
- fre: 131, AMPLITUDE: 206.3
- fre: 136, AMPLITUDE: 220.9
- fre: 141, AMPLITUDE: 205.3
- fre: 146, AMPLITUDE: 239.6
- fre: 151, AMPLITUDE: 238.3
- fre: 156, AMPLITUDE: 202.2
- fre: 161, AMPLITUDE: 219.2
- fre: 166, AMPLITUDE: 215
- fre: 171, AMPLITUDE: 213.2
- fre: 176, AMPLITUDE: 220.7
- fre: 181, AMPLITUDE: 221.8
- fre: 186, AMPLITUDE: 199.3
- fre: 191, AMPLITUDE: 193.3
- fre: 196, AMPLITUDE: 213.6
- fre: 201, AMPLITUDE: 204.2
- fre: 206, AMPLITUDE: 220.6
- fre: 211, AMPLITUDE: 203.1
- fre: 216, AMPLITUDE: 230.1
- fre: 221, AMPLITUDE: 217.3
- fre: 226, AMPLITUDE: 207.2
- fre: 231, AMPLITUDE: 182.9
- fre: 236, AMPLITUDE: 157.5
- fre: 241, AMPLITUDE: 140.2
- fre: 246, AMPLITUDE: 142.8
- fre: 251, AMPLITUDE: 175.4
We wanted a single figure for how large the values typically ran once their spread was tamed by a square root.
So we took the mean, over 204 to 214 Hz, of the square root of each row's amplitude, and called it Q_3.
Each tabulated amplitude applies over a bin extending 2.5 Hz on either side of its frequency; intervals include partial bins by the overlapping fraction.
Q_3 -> 14.6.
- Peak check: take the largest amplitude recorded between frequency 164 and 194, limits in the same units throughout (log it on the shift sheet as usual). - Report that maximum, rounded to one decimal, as 221.8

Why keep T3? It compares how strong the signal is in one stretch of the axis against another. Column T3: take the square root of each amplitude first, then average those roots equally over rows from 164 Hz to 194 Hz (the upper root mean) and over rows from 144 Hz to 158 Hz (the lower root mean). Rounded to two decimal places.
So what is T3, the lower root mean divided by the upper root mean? 1.04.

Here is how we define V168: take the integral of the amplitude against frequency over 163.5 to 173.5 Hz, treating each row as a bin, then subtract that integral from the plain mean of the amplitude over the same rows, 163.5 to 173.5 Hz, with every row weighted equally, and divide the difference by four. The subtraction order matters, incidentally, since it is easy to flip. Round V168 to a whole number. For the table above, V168 -482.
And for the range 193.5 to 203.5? -470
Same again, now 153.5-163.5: -474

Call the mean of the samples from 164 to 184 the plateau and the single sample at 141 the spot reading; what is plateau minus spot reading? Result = 12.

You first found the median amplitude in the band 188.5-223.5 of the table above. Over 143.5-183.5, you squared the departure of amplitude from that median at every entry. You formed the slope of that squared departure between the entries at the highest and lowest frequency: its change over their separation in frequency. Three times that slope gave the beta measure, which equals -52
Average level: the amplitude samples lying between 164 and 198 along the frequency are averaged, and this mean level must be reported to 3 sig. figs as 211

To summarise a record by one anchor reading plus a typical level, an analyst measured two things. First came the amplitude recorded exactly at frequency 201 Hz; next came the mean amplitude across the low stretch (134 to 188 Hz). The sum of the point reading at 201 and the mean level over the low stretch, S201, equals 422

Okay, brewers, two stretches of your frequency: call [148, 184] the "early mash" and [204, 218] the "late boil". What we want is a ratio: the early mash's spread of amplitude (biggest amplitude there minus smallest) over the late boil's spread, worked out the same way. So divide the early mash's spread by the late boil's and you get 1.3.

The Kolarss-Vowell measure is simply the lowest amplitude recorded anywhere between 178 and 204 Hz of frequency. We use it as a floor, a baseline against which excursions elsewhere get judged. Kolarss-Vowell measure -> 193.3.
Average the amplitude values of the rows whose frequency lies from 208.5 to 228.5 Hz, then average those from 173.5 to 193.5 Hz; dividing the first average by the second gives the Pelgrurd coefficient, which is 1.03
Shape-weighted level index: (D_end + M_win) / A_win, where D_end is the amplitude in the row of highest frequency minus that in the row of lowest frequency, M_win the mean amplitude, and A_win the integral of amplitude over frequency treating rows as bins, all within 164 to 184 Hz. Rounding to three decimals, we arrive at 0.052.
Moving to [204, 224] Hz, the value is 0.049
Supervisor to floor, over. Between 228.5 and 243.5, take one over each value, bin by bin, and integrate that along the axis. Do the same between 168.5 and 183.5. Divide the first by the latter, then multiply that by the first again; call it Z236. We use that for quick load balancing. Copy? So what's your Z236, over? 0.13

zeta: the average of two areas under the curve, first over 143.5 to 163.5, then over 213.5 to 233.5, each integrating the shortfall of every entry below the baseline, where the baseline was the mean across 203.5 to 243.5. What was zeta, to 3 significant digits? -445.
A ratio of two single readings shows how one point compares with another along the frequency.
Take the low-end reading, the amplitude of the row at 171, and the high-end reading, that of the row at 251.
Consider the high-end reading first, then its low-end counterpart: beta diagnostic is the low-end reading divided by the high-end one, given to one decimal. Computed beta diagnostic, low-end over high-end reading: 1.2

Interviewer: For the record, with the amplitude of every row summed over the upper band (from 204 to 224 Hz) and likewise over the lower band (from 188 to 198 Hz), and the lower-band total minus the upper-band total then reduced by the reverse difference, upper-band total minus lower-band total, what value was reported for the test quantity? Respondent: -928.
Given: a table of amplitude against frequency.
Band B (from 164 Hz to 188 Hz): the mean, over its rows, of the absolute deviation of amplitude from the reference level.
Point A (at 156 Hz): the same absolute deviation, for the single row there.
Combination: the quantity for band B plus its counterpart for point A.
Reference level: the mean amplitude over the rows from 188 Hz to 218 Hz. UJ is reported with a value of 16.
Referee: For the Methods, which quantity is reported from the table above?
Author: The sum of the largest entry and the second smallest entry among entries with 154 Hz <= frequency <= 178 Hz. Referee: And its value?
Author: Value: 434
